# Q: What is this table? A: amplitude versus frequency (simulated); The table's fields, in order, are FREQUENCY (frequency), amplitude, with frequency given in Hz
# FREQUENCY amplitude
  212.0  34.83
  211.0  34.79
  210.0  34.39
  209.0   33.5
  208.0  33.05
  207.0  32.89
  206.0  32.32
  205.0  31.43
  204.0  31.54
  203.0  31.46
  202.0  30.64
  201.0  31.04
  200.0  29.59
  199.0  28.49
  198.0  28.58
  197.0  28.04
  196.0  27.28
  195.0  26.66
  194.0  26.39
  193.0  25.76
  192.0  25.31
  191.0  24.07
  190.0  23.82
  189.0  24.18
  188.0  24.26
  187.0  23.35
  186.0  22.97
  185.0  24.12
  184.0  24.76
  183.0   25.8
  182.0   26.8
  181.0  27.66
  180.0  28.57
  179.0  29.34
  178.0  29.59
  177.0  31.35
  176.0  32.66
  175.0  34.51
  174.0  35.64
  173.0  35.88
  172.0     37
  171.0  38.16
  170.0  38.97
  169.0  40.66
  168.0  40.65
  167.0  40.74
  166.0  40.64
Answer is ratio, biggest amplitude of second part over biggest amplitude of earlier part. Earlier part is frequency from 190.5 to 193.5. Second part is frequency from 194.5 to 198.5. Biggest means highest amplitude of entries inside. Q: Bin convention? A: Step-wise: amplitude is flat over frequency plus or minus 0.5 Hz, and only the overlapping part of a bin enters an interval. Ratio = 1.11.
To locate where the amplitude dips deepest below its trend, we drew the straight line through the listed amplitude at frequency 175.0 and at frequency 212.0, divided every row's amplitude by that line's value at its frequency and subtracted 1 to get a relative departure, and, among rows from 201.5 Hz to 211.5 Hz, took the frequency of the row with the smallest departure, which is 202.0 Hz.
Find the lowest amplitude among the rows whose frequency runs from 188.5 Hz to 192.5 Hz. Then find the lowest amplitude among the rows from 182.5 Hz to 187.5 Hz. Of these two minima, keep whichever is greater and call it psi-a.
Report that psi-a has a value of 23.8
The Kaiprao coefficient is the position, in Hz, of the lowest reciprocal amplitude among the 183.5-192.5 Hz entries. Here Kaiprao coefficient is 192.0 Hz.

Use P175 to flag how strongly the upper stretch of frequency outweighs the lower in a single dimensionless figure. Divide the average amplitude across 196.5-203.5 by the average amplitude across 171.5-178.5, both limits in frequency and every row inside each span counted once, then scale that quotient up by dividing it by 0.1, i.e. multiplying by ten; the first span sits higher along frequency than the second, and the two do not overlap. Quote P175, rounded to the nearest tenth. 8.8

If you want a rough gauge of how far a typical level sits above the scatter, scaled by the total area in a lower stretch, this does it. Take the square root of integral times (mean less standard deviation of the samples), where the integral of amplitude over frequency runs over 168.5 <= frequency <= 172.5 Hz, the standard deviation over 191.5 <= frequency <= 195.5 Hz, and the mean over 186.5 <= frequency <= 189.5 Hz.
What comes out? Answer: 60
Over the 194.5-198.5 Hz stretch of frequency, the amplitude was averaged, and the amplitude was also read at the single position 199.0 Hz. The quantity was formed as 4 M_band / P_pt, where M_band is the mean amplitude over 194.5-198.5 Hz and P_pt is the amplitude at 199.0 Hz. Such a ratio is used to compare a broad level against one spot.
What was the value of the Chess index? 3.9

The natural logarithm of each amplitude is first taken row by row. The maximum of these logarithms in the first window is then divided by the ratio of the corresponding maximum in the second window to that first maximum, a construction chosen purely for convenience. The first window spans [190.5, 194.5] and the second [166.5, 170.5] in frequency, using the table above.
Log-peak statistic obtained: 2.89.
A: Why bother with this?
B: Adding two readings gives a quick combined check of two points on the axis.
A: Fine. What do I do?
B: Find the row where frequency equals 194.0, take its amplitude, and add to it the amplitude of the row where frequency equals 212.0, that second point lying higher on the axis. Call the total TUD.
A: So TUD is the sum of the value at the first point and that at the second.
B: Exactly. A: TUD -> 61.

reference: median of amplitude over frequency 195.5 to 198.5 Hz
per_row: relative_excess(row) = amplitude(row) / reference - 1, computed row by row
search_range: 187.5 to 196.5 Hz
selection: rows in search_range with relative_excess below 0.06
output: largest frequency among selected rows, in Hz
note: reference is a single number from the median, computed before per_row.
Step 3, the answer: 196.0 Hz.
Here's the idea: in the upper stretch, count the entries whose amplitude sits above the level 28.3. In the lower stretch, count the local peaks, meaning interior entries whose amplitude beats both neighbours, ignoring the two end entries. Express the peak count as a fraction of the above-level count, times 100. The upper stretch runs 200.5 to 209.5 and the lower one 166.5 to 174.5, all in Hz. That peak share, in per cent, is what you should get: 11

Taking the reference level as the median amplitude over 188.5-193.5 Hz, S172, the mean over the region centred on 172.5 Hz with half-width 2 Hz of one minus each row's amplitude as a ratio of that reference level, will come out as -0.52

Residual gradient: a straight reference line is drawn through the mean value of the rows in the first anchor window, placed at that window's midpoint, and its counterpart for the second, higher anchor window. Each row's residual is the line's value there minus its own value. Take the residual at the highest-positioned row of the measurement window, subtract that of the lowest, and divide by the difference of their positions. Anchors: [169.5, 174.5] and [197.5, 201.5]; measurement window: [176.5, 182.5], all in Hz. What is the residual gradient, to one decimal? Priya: 0.6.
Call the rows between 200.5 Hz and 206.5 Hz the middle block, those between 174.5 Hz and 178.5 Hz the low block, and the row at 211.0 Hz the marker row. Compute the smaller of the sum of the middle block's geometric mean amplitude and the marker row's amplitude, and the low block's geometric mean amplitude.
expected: 32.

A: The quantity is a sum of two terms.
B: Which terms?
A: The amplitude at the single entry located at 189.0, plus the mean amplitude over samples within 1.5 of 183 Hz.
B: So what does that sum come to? 50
